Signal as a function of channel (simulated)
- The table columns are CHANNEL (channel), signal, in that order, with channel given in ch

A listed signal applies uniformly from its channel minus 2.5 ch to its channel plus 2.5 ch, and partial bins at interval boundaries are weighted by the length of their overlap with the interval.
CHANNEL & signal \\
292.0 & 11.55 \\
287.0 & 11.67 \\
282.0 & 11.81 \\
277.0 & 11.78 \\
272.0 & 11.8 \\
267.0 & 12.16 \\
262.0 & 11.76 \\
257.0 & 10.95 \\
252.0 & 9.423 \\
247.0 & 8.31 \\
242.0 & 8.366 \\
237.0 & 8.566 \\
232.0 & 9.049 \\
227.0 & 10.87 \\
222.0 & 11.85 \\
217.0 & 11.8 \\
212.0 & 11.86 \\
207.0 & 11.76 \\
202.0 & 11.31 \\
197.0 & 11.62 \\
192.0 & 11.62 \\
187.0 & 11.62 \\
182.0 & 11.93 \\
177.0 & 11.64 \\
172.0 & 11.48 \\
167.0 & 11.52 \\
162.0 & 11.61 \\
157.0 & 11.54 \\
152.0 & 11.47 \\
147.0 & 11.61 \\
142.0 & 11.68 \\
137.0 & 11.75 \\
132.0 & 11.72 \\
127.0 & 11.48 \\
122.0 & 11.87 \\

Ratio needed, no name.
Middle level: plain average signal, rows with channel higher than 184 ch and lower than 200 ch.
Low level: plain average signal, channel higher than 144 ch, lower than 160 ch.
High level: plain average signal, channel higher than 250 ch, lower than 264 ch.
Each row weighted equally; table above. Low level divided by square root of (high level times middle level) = 1.03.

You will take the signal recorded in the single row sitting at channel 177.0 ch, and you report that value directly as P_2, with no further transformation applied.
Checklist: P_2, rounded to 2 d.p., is 11.64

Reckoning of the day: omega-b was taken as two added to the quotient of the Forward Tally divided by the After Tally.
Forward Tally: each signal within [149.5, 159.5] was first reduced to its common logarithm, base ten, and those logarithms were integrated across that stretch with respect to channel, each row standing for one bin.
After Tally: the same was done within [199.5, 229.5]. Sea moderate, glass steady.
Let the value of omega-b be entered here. 2.3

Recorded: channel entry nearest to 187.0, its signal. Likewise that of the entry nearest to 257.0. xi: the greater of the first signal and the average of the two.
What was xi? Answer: 11.62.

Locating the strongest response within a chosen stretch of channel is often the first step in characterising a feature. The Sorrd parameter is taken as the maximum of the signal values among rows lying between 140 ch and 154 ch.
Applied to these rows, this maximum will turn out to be 11.68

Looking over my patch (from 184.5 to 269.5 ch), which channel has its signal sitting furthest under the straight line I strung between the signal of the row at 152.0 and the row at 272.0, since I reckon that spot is 247.0 ch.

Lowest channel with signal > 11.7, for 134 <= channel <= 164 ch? 137.0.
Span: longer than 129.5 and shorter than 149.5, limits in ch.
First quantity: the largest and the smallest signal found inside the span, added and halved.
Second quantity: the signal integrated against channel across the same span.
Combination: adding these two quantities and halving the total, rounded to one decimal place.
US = 122.7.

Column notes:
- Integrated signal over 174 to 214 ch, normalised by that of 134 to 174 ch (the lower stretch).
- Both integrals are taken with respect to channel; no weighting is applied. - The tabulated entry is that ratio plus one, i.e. 2.01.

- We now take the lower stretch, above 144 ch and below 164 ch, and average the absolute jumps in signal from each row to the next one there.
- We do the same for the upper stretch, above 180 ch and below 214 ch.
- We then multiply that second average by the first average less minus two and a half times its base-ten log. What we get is -0.48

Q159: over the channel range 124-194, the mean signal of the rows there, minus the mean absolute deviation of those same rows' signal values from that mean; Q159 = 11.5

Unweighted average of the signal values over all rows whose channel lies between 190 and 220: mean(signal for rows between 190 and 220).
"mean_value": 11.7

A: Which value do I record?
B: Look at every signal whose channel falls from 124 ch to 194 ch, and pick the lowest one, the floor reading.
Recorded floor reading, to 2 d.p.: 11.47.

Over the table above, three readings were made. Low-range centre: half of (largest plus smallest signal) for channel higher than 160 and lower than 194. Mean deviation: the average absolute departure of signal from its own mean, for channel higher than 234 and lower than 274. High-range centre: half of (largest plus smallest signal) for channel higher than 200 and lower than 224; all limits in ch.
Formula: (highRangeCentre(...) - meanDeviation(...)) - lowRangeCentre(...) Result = -1.6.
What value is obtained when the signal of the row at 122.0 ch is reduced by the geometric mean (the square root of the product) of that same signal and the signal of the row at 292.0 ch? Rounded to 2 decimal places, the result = 0.16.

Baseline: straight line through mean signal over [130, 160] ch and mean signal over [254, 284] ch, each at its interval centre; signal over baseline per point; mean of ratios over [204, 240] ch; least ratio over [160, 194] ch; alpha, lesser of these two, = 0.93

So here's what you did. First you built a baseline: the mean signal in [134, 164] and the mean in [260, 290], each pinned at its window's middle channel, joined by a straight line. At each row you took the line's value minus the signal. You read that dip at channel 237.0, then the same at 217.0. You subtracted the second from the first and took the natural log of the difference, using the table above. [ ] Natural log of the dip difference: 1.2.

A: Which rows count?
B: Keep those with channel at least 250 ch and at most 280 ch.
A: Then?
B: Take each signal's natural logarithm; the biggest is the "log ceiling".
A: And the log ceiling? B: 2.498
